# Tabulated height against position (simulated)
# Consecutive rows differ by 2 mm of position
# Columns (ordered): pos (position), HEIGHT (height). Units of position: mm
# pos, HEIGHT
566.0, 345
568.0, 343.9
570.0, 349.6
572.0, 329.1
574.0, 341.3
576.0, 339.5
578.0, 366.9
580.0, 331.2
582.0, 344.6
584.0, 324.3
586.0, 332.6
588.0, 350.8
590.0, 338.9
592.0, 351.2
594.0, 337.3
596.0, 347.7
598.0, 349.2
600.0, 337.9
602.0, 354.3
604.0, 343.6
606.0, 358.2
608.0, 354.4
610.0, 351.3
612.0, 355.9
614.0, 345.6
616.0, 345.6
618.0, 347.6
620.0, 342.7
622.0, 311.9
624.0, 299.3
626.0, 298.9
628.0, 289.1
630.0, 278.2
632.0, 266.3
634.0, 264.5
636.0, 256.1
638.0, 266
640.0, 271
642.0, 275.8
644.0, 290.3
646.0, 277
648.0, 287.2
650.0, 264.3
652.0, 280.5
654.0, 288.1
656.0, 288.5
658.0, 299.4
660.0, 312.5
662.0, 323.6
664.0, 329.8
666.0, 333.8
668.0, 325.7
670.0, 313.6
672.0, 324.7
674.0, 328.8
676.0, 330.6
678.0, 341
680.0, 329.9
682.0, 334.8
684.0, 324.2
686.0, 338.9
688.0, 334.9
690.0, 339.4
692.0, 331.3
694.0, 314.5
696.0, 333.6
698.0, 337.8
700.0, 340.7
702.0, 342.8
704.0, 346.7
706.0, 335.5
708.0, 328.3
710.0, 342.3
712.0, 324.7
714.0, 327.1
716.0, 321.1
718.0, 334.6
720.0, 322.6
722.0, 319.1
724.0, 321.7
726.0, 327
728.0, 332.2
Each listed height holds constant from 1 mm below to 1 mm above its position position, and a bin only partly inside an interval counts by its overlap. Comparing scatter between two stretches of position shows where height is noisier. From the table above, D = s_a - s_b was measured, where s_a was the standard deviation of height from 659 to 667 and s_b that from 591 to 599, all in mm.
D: 3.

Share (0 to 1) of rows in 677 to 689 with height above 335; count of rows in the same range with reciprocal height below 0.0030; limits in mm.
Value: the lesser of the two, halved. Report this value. 0.17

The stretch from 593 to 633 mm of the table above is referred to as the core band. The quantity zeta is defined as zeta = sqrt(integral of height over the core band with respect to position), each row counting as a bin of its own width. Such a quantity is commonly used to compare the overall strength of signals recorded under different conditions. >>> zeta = 115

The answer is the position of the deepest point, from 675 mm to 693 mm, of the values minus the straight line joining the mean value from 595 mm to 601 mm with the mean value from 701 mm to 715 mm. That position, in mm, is 684.0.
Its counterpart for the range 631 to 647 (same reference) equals 636.0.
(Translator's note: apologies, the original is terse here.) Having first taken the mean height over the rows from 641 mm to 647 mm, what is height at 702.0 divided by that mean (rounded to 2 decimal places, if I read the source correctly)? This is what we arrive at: 1.22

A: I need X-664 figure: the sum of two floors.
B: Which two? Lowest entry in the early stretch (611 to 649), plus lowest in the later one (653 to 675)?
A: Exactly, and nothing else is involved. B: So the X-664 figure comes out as 544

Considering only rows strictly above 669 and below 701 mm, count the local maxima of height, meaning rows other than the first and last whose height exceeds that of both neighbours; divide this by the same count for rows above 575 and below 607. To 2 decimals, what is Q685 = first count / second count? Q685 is 0.67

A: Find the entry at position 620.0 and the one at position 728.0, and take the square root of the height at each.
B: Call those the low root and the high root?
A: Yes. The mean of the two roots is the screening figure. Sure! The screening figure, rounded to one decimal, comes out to 18.4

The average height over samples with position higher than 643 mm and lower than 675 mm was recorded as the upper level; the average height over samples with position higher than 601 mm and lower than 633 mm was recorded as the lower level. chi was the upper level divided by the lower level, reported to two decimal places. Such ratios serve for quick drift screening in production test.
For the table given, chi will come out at 0.93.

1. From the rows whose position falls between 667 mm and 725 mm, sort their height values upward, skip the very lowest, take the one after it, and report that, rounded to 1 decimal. 314.5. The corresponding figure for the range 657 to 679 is 312.5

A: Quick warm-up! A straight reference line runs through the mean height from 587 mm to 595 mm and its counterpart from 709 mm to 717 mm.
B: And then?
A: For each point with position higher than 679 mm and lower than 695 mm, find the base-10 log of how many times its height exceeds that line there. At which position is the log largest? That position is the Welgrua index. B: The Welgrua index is 690.0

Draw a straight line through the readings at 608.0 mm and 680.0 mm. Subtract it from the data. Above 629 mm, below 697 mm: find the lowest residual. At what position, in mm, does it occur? 636.0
